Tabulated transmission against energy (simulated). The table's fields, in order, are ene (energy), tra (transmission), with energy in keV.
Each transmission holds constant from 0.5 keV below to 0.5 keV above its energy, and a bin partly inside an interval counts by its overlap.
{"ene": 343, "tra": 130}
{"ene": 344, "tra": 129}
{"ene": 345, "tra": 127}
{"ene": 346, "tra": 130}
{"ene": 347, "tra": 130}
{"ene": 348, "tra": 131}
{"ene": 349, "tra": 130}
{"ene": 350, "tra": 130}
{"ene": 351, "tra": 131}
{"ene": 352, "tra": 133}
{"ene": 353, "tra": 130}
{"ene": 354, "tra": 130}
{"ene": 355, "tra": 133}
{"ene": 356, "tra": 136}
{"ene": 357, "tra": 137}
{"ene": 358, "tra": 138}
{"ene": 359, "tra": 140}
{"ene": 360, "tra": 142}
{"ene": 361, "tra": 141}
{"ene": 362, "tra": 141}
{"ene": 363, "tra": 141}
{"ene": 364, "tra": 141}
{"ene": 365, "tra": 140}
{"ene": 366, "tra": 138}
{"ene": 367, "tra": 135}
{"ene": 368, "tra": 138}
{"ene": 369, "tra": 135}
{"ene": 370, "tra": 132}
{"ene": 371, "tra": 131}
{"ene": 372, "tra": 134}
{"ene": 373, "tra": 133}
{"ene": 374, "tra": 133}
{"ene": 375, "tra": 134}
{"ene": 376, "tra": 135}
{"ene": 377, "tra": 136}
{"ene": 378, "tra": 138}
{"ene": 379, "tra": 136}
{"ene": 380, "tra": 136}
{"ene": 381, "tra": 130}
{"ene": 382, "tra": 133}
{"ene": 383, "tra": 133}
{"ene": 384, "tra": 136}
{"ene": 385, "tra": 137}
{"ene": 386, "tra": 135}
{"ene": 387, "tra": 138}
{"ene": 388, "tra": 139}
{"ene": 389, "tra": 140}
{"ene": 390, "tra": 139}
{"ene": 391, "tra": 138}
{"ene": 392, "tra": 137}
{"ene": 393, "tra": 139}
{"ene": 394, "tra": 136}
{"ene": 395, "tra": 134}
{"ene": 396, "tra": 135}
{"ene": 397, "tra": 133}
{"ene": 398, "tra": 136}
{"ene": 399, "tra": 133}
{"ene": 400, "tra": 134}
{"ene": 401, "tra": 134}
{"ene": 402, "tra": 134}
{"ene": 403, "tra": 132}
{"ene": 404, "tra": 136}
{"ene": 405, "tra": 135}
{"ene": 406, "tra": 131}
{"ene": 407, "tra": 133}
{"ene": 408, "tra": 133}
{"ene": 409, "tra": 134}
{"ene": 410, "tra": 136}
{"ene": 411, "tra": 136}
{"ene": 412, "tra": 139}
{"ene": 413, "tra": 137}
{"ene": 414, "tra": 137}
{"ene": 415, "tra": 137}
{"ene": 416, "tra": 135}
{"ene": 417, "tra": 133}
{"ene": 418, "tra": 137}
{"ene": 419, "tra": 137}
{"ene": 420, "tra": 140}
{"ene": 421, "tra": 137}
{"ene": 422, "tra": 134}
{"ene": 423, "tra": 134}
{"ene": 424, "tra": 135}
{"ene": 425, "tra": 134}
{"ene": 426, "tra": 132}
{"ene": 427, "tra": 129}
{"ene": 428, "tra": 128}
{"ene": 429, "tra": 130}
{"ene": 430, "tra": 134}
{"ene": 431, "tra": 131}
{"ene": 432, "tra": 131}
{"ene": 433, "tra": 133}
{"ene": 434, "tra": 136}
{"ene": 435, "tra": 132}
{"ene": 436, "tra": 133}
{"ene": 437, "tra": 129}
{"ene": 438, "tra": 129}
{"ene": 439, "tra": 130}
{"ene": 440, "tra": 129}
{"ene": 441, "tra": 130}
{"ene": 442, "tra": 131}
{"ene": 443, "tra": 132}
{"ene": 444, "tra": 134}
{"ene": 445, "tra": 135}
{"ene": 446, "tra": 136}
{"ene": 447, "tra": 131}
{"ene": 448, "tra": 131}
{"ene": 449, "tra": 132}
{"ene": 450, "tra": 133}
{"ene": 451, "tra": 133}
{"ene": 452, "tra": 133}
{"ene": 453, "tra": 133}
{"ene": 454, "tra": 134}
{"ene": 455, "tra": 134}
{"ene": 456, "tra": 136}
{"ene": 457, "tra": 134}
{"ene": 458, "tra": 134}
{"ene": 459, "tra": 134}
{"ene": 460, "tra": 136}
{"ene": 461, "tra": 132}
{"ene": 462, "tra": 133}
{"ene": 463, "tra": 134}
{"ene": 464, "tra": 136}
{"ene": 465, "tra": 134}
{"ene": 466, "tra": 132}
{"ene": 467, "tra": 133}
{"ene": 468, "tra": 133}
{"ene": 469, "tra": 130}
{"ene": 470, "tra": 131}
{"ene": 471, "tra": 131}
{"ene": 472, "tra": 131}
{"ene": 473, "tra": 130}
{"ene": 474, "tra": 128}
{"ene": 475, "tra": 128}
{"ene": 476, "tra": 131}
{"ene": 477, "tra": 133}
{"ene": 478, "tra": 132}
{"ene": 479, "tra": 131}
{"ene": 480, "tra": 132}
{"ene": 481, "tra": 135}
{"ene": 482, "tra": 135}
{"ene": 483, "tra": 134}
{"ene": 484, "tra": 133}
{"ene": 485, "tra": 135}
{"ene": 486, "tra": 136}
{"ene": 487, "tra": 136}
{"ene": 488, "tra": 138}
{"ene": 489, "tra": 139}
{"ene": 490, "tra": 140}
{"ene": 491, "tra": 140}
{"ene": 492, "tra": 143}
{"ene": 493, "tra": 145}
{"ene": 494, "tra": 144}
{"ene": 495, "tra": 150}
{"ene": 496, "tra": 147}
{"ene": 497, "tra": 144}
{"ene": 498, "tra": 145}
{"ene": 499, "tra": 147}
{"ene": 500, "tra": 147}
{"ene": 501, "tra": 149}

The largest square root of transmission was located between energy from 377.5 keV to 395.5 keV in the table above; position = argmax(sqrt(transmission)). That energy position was 389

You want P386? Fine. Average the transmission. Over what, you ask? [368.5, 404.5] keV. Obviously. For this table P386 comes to 135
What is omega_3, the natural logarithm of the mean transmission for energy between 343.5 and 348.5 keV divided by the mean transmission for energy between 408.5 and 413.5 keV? -0.05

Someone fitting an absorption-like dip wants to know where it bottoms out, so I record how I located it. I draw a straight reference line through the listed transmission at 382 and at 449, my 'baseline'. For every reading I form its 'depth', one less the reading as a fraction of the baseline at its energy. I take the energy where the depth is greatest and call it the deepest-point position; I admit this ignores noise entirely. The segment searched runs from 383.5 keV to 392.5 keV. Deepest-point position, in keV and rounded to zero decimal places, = 386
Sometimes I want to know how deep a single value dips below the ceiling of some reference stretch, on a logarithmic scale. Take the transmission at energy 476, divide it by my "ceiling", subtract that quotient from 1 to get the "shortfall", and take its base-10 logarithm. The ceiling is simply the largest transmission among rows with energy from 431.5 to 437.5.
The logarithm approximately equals -1.43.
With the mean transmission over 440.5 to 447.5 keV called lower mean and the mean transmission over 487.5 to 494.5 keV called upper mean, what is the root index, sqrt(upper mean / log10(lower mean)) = 8.16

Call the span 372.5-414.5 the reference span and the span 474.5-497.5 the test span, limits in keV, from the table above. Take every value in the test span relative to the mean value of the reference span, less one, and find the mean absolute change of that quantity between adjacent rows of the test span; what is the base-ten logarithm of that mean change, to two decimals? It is -1.89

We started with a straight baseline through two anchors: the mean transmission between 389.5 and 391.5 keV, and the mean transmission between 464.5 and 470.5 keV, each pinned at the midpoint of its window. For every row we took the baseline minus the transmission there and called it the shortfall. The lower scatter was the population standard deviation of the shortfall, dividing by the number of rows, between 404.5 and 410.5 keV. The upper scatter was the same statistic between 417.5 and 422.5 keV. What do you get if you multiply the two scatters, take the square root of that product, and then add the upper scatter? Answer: 3.6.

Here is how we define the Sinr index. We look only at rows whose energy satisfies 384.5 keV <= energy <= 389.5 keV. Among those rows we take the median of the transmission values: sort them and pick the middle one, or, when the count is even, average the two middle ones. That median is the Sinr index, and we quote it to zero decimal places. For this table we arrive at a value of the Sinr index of 138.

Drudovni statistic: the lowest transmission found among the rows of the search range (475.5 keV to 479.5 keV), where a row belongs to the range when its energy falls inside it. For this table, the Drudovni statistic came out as 131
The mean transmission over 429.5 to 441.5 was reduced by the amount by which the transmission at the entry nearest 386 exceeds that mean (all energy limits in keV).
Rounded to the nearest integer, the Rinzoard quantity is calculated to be 128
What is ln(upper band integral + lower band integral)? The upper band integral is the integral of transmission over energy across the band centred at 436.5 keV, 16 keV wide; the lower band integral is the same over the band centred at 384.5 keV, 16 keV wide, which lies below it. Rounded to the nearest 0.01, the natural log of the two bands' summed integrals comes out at 8.36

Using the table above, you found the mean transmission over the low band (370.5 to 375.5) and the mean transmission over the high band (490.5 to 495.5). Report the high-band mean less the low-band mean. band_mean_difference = 11.4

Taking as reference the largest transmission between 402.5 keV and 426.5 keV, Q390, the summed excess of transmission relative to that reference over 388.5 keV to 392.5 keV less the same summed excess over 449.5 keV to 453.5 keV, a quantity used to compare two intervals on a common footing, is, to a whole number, 22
